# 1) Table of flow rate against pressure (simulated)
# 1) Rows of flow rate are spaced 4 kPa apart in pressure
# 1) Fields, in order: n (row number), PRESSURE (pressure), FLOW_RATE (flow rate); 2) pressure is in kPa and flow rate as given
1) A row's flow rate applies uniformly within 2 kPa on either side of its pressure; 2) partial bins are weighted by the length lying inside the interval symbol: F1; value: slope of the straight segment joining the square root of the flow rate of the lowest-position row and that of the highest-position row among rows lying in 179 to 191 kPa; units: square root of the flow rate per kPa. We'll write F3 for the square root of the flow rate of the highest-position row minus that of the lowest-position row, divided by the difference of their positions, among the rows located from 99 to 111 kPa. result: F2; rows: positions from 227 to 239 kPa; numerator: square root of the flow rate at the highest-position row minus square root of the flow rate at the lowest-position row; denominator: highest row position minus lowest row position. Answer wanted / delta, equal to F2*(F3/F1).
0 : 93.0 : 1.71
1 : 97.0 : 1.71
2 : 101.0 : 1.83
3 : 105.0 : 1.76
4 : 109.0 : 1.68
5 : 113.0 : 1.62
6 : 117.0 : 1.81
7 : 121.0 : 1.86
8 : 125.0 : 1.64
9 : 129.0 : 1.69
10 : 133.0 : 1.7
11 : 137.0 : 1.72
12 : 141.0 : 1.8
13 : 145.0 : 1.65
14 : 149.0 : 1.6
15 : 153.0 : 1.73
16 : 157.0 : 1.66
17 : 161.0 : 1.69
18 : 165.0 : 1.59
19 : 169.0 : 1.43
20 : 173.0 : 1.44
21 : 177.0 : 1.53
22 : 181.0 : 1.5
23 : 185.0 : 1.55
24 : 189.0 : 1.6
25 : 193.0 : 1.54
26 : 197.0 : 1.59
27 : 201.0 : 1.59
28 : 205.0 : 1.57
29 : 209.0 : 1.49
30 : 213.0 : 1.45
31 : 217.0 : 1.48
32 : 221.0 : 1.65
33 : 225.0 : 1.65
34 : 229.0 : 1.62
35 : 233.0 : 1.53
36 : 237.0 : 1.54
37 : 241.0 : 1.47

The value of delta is 0.006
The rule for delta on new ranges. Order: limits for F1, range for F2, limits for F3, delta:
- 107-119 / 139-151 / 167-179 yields -0.008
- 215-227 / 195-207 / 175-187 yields 0.000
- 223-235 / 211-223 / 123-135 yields -0.005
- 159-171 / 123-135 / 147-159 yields -0.001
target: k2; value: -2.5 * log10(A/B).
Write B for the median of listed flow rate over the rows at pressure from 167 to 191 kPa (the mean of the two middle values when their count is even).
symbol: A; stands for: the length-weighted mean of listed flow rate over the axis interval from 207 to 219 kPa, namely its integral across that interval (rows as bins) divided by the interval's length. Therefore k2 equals 0.030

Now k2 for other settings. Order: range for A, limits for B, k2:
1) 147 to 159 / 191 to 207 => -0.056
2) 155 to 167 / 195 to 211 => -0.045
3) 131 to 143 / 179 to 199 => -0.126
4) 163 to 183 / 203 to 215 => -0.006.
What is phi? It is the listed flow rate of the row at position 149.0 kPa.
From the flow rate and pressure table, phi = 1.6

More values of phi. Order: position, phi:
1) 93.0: 1.71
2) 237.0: 1.54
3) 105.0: 1.76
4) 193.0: 1.54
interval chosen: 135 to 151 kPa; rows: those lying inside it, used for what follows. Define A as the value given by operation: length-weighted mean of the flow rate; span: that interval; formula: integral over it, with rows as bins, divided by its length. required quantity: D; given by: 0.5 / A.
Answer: 0.295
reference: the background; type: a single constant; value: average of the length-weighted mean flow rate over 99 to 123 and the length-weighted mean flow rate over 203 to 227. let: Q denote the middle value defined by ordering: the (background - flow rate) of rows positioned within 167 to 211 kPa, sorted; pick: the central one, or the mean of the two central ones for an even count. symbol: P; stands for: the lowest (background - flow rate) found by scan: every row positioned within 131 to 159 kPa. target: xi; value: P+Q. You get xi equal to -0.03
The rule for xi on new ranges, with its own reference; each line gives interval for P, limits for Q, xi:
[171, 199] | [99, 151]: 0.01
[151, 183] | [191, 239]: 0.02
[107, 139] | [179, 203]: -0.12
